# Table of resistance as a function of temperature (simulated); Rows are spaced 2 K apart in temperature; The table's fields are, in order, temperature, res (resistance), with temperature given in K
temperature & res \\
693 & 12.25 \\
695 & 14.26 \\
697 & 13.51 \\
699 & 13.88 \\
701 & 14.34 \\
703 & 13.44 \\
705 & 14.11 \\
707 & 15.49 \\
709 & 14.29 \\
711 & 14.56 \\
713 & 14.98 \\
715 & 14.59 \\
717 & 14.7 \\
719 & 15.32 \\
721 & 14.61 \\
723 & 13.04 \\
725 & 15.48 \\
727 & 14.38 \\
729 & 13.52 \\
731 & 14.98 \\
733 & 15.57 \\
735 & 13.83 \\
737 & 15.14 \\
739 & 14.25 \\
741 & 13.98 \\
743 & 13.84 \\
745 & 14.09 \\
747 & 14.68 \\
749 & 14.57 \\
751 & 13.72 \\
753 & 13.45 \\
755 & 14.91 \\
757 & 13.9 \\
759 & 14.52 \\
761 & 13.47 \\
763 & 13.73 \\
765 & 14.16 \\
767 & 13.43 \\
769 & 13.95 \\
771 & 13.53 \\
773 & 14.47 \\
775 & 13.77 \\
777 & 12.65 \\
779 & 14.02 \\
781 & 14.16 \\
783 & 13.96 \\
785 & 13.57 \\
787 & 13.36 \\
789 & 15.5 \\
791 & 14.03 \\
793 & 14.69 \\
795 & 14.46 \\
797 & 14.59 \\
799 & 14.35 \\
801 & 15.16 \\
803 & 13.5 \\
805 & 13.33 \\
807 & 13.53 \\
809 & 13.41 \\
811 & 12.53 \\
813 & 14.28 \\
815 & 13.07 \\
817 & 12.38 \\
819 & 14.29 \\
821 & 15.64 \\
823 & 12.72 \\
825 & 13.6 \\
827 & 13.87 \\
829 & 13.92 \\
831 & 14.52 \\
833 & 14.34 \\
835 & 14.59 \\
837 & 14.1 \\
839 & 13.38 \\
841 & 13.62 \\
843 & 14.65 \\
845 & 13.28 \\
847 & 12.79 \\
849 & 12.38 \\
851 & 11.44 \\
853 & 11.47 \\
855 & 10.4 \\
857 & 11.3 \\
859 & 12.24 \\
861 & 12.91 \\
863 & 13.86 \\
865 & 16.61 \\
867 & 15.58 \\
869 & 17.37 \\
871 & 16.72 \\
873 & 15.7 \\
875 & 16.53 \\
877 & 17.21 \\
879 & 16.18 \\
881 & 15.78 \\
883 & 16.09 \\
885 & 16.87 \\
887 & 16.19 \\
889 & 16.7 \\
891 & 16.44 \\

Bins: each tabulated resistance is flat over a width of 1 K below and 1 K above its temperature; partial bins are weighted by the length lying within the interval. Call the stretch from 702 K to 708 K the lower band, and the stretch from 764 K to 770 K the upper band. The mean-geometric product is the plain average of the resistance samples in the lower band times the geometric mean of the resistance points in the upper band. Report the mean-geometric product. 199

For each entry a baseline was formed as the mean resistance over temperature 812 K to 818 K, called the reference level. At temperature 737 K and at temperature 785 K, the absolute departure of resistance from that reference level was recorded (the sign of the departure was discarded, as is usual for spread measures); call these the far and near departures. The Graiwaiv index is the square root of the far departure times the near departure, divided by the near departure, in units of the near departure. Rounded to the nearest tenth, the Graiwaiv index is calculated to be 2.4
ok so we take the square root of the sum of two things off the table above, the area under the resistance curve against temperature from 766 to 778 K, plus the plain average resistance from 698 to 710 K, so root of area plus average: 13.3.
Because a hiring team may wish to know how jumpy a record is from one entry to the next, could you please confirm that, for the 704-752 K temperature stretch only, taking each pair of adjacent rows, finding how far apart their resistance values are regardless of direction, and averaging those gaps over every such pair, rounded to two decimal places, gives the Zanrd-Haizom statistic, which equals 0.84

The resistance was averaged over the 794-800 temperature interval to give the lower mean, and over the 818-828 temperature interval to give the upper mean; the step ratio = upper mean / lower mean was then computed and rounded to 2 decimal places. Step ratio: 0.97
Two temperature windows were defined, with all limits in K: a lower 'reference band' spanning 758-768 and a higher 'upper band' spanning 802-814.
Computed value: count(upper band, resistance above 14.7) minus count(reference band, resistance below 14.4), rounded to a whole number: -4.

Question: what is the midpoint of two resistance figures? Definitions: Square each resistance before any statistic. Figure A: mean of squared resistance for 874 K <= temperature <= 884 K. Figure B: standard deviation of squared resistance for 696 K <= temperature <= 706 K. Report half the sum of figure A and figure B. 139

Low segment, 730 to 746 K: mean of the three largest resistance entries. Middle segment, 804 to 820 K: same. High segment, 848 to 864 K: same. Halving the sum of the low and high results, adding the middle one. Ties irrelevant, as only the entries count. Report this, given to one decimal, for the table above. 28.2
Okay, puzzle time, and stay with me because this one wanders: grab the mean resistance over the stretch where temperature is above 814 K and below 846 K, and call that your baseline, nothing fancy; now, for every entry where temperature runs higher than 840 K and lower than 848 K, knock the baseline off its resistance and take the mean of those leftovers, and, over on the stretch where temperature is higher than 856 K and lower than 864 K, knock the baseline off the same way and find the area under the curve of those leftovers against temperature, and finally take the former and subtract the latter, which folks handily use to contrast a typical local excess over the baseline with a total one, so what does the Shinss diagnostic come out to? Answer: 10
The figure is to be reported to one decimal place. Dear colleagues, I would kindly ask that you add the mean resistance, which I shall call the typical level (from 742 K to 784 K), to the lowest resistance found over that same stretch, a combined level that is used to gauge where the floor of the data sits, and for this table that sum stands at 26.6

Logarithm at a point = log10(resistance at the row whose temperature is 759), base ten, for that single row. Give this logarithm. 1.16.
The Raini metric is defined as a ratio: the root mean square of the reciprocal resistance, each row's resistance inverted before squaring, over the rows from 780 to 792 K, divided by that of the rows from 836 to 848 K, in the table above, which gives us 0.97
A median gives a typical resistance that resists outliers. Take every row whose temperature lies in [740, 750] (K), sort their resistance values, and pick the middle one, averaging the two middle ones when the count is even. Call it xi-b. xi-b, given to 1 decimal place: 14.1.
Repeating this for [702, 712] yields 14.3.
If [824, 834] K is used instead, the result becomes 13.9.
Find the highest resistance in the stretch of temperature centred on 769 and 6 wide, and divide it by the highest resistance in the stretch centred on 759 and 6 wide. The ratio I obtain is 0.96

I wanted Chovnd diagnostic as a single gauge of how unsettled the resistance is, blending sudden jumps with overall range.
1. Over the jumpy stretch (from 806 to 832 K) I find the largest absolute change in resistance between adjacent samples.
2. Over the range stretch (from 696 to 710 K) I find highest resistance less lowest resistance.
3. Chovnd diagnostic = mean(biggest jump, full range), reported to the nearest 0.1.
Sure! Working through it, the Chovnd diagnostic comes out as 2.5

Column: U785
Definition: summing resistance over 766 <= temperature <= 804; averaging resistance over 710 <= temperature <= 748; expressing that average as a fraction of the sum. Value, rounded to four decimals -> 0.0543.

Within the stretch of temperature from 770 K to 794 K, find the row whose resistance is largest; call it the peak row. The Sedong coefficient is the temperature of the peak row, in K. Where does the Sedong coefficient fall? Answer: 789 K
